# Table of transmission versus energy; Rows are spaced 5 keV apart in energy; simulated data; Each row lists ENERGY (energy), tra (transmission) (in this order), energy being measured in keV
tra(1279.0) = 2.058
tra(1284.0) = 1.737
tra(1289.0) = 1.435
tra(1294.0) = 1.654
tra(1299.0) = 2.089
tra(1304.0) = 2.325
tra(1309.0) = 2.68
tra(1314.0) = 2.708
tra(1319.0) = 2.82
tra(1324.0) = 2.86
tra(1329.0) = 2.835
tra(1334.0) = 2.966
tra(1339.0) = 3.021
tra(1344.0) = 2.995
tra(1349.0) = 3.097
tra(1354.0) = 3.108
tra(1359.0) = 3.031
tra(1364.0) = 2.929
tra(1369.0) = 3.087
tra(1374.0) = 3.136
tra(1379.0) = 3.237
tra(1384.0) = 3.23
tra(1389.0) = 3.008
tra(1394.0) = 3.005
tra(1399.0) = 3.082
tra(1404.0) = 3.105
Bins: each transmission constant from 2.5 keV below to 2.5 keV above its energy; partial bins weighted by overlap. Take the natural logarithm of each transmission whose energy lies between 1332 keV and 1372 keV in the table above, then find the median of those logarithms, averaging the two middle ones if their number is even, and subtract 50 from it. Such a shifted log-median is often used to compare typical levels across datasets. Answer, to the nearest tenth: -48.9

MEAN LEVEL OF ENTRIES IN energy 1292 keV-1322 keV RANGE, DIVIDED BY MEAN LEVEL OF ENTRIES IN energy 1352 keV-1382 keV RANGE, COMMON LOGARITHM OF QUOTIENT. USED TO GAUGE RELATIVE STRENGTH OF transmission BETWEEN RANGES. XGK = -0.11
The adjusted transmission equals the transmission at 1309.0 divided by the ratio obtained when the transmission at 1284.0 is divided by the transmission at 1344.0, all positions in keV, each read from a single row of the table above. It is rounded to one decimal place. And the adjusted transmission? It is 4.6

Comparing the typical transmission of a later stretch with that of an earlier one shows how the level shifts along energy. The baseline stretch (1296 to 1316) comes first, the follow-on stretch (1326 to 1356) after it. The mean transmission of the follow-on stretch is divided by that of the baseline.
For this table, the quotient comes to 1.2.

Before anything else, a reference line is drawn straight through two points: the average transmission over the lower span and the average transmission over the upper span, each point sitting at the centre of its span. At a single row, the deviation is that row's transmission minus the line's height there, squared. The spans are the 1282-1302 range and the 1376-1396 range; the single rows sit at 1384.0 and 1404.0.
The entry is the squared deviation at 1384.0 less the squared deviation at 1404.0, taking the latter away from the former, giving -0.1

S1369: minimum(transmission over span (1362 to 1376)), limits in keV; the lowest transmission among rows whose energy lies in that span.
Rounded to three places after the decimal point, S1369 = 2.929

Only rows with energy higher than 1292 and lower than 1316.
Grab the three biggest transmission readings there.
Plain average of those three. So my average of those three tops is 2.57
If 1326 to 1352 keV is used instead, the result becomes 3.04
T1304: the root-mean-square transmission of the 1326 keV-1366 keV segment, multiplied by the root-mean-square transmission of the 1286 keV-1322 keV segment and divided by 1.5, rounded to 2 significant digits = 4.6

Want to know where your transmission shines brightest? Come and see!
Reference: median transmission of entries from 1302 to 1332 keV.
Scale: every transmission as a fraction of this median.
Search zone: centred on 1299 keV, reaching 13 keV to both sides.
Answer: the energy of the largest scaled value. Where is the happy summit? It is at 1309.0 keV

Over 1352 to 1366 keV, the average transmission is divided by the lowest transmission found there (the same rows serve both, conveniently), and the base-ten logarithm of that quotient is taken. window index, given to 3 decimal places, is 0.014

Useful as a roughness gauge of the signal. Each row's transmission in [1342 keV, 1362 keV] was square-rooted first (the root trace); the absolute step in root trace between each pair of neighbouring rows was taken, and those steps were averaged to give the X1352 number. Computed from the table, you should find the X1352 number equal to 0.018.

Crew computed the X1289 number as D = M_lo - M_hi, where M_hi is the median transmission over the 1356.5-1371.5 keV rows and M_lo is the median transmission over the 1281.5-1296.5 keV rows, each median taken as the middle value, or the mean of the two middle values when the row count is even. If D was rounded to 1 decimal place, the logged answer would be -1.4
